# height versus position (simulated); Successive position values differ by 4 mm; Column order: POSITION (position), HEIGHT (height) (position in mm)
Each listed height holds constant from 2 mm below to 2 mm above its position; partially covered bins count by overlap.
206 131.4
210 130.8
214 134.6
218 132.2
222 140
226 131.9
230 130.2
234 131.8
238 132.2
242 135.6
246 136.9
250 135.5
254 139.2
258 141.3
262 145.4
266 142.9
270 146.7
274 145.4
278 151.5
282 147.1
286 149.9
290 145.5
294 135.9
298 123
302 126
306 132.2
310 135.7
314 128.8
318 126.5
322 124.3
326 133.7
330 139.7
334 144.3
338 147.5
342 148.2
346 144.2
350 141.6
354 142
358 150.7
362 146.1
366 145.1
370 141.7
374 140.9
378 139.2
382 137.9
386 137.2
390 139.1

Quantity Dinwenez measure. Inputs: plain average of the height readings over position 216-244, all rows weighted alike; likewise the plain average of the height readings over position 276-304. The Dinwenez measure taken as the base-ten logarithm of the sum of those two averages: 2.44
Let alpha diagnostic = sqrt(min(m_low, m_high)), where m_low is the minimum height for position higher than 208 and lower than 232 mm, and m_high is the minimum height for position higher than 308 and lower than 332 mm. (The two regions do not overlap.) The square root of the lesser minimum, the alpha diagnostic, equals 11.1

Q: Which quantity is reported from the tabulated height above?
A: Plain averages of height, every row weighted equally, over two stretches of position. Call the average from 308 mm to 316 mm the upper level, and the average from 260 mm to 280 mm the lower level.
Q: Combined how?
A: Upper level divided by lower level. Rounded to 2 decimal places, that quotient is 0.90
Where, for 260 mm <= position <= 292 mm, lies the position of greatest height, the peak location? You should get 278 mm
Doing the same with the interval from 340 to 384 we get 358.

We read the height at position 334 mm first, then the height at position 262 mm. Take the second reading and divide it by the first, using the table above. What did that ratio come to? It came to 1.01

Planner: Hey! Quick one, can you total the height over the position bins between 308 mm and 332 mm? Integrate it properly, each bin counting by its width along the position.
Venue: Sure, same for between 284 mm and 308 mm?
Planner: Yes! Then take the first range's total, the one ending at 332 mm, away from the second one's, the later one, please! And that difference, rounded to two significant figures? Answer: 95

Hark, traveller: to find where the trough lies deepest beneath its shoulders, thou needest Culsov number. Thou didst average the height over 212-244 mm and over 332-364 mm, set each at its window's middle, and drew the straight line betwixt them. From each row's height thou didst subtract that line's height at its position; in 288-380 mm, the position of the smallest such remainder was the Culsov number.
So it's 322 mm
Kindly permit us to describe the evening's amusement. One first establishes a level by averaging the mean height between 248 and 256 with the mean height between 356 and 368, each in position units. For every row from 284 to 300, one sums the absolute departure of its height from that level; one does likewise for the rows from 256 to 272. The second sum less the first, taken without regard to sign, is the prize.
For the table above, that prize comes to 27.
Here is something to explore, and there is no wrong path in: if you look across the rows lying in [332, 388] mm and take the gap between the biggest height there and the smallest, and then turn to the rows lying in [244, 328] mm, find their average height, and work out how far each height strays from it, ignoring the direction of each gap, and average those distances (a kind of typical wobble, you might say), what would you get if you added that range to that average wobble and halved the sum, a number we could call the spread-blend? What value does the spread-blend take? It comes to 10.4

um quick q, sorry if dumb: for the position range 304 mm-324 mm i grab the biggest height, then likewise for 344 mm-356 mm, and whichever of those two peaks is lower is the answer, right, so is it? 135.7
